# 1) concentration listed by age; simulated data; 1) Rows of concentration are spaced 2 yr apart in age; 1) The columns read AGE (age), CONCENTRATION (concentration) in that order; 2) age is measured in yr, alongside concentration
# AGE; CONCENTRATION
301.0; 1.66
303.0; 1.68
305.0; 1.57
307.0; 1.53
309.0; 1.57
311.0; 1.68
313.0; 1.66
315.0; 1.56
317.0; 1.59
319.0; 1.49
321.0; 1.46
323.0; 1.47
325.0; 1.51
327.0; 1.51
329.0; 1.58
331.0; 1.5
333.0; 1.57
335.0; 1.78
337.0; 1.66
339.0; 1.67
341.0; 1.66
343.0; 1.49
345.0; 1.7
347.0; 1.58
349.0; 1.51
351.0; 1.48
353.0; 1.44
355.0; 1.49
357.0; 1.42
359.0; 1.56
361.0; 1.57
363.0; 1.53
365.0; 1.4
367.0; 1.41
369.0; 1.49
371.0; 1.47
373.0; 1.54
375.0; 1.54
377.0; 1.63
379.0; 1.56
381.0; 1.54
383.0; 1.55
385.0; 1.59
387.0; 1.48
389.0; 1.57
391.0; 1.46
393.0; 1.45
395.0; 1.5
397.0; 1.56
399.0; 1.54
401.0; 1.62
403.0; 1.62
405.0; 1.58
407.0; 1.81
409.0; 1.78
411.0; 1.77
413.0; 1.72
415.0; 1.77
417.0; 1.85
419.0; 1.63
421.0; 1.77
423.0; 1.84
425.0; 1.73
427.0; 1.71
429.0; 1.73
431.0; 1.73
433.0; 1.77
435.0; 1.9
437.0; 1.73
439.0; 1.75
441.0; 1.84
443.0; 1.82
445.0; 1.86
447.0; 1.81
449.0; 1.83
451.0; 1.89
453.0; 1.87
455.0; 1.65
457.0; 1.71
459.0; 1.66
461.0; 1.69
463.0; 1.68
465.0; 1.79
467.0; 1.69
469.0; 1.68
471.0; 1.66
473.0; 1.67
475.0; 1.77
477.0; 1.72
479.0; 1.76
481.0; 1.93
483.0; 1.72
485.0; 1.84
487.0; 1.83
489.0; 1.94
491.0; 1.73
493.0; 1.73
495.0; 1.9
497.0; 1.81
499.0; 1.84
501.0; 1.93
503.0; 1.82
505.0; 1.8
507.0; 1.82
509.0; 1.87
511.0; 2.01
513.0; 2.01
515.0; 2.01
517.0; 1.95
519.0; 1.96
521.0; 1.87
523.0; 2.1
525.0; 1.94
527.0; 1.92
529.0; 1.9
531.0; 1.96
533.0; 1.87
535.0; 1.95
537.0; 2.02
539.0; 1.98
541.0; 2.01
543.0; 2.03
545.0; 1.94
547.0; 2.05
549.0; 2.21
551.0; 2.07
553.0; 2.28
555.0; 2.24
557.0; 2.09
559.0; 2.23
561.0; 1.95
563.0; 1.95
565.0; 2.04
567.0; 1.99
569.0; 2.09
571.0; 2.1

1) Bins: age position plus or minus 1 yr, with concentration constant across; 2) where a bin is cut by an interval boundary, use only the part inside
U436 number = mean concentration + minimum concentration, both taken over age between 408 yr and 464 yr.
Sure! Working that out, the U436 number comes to 3.40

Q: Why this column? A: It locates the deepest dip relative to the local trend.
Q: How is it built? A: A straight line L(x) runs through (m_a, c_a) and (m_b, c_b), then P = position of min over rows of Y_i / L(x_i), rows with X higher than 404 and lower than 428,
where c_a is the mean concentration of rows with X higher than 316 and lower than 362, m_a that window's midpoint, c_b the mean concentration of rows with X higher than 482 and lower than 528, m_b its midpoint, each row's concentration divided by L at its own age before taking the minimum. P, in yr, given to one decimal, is 405.0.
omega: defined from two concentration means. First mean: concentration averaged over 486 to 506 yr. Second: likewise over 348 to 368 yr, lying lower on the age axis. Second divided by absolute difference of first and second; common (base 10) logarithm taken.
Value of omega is 0.62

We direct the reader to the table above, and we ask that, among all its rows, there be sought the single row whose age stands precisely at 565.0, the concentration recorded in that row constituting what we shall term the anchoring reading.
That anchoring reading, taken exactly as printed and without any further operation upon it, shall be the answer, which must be 2.04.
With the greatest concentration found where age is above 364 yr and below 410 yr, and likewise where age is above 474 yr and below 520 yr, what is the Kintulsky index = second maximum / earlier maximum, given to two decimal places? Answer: 1.11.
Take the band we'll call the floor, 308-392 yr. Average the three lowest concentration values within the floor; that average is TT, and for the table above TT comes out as 1.41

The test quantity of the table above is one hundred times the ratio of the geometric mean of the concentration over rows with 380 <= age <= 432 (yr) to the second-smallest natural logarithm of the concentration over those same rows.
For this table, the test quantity 435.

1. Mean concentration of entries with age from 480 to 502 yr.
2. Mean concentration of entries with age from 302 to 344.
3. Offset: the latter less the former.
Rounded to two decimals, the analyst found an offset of -0.26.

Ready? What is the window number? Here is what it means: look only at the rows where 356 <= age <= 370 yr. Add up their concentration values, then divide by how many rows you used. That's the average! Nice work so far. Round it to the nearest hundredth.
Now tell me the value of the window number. 1.48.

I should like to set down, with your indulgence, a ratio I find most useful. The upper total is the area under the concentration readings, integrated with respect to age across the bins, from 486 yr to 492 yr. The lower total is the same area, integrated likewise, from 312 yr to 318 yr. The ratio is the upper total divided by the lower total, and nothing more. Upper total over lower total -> 1.14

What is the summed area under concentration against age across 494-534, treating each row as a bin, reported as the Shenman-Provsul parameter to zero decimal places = 77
